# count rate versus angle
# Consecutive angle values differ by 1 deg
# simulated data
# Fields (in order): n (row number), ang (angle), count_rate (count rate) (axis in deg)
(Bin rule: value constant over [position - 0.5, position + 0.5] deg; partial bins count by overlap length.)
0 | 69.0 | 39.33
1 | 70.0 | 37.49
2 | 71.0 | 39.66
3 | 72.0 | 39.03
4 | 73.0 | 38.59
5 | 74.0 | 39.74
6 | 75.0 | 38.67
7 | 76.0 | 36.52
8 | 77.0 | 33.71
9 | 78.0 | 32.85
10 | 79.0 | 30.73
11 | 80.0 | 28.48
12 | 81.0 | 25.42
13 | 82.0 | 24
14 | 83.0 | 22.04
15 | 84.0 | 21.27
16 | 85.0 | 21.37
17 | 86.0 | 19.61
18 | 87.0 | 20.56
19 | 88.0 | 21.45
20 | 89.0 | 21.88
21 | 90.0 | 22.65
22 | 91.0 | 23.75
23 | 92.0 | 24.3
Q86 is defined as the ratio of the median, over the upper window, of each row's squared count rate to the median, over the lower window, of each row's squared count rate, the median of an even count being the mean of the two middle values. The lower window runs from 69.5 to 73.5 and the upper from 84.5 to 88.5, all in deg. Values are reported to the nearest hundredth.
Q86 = 0.29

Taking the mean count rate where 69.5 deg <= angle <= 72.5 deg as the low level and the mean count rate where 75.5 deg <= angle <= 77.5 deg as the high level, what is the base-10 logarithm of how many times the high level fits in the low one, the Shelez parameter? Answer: 0.04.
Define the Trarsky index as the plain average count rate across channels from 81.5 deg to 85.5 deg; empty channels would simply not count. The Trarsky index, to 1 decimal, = 22.2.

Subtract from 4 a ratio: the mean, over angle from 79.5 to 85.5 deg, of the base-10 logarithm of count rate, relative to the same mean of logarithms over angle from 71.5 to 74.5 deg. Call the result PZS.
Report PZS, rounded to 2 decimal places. 3.14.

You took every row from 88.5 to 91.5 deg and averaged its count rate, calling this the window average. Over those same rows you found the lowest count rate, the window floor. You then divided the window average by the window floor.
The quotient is 1.04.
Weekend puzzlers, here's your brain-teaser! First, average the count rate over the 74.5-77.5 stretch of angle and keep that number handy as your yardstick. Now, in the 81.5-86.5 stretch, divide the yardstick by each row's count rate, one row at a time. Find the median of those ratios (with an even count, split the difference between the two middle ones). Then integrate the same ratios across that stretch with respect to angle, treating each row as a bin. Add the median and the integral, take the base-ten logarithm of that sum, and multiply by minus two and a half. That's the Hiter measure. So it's -2.5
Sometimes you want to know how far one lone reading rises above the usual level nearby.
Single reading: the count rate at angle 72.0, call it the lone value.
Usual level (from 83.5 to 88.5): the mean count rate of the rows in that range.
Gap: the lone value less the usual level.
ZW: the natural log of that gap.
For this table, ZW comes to 2.9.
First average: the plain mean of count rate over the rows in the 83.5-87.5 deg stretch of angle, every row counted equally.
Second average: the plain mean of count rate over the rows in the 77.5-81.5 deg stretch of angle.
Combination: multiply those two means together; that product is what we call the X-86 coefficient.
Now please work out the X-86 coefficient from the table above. 608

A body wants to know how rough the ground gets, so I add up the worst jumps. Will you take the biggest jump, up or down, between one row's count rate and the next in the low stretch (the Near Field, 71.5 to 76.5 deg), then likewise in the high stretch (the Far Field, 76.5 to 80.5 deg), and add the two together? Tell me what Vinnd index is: 4.4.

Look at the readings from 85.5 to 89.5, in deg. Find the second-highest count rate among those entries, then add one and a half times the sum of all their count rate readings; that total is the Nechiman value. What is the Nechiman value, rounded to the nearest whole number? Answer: 147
